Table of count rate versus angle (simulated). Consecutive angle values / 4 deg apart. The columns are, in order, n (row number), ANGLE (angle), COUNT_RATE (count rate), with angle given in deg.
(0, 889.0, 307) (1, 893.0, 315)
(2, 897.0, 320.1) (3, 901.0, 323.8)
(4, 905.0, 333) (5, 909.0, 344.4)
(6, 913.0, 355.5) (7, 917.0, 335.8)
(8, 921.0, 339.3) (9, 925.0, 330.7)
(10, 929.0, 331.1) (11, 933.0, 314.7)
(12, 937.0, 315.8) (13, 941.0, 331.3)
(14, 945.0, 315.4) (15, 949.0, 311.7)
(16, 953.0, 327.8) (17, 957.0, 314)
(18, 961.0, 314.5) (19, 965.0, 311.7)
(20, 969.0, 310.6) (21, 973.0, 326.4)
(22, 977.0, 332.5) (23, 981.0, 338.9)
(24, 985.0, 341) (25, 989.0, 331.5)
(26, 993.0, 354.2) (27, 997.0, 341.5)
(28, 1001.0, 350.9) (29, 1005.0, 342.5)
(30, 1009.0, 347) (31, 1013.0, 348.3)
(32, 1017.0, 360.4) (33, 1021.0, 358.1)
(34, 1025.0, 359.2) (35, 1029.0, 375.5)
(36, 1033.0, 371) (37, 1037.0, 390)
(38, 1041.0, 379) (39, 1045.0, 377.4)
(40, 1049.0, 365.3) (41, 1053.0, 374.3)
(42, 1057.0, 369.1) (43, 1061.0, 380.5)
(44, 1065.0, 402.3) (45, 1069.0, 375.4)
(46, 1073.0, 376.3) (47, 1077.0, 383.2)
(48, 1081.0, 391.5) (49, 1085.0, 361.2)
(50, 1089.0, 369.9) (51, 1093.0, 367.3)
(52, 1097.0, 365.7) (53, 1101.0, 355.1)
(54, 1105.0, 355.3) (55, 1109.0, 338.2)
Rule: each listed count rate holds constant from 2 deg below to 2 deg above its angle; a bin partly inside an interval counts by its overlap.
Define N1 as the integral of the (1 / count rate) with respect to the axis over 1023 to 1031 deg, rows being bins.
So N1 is 0.0218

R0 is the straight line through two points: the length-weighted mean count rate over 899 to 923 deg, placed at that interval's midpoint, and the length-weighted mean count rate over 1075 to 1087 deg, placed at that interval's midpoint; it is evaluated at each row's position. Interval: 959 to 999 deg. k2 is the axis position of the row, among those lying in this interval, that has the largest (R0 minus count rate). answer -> 969.0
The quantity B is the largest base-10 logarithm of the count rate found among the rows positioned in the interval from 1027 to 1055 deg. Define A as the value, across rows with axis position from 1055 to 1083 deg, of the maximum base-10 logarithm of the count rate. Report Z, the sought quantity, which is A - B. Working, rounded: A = 2.60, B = 2.59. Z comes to 0.01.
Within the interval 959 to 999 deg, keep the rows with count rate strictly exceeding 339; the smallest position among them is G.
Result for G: 985.0 deg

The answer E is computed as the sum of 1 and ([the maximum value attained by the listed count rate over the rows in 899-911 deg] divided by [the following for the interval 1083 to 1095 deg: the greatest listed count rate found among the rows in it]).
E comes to 1.93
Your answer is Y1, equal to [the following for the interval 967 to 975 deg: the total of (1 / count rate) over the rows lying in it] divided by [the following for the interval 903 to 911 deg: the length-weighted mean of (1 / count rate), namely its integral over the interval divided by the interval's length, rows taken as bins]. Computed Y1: 2.13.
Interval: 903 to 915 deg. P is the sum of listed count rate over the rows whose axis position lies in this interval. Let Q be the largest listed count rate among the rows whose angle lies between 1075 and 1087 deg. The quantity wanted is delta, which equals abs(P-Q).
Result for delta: 641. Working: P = 1033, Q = 391.5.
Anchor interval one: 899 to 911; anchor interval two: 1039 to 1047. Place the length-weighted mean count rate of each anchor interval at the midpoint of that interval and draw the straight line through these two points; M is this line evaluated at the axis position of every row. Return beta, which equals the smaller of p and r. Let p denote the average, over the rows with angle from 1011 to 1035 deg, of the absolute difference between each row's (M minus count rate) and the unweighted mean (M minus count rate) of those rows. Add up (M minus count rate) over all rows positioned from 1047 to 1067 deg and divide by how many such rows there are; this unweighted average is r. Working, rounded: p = 5.8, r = 4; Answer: 4.4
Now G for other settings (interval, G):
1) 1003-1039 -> 1005.0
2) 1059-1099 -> 1061.0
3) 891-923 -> 909.0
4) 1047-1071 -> 1049.0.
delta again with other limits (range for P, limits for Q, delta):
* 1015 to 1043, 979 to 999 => 2239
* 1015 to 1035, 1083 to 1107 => 1454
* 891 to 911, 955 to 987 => 1295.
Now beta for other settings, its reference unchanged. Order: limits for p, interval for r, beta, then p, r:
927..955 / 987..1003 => 7.7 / 7.7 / 18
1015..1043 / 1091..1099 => 7.6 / 7.6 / 28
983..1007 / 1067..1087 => 5.7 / 5.7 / 12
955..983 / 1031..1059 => 3.7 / 7.5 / 4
